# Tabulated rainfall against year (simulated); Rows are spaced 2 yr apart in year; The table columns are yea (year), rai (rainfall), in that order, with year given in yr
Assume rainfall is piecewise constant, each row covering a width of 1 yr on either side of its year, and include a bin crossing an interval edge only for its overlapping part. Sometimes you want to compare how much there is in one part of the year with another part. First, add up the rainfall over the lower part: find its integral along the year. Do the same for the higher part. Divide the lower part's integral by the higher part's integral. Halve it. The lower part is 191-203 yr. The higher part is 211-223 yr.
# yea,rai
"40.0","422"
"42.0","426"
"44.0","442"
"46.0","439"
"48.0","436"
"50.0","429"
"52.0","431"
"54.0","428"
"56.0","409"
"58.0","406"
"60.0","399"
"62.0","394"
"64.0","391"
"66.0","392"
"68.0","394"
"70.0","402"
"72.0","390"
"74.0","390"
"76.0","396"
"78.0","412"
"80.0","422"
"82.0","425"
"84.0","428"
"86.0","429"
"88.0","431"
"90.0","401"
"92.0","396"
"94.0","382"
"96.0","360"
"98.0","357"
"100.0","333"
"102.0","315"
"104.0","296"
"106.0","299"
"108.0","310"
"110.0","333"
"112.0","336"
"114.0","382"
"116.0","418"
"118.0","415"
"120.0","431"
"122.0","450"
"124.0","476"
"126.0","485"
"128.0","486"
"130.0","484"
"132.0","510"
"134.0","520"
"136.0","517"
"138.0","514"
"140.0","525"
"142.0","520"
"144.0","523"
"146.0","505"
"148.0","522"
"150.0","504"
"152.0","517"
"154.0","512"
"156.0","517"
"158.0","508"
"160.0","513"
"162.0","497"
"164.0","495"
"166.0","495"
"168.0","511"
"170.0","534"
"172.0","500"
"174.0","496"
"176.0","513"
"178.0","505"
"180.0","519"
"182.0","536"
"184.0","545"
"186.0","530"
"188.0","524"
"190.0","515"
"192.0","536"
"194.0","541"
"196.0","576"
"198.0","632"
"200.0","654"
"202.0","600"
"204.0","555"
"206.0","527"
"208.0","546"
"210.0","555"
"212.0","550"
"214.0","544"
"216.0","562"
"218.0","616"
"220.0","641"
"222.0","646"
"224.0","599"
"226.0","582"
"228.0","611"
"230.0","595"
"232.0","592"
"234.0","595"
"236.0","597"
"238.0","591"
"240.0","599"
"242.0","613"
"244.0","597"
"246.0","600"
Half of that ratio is 0.50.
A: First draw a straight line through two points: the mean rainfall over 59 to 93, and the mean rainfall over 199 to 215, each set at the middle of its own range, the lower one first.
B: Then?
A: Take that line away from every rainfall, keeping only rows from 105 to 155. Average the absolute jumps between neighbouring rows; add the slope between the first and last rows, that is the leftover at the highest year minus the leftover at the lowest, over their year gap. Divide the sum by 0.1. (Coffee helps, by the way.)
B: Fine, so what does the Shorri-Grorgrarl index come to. 161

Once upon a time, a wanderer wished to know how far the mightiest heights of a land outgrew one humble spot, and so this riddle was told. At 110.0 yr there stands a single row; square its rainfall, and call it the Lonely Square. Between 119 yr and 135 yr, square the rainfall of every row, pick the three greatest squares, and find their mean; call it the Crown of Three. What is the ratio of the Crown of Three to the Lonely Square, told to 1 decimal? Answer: 2.3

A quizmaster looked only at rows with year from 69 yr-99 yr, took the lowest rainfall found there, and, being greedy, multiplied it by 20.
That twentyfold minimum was 7140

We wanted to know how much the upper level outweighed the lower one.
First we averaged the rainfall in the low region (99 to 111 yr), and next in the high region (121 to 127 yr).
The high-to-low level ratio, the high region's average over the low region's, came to 1.5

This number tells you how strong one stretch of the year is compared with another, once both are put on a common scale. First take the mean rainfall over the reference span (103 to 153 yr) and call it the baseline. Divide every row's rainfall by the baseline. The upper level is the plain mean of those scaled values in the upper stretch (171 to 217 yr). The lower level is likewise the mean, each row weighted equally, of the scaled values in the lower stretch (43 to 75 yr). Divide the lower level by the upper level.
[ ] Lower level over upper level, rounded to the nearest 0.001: 0.752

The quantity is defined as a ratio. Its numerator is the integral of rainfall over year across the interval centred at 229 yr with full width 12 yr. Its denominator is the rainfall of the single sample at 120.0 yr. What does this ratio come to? 17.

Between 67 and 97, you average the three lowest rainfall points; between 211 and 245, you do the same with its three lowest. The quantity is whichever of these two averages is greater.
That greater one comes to 552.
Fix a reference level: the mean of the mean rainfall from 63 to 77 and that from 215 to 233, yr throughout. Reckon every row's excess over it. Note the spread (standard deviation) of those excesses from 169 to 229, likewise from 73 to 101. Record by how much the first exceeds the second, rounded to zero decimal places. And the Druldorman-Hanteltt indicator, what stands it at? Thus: 15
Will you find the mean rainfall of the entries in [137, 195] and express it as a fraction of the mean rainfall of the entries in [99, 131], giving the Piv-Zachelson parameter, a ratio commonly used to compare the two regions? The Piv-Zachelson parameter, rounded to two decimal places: 1.32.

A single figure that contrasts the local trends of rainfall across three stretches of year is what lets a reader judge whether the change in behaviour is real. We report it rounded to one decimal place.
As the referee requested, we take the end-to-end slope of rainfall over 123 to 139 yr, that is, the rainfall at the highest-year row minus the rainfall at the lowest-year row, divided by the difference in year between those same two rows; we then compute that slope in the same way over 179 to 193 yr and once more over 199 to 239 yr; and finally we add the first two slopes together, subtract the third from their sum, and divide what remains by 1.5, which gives 3.9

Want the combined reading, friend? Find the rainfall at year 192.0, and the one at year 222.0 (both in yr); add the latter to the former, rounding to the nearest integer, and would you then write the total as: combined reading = 1182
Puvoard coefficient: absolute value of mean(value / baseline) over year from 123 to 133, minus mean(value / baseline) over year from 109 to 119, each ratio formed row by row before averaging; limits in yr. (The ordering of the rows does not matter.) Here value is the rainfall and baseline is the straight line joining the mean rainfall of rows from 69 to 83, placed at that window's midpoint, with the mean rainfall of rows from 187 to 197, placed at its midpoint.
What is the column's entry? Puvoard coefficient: 0.21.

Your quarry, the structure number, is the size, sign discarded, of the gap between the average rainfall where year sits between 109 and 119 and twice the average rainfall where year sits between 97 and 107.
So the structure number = 263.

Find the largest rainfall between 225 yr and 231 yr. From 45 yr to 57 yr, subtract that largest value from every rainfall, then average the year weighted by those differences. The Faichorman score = 51.2 yr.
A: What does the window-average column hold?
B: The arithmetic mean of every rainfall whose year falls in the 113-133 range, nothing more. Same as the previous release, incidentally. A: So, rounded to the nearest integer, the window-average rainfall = 454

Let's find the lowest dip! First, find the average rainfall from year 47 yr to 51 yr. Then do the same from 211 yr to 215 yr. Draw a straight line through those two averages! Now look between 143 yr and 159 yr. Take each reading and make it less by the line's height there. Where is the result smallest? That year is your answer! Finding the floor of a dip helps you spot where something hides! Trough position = 158.0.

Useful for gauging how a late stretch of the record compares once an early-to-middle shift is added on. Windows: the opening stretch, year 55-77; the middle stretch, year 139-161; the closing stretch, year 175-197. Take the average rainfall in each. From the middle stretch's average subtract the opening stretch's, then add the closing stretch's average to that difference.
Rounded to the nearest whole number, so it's 649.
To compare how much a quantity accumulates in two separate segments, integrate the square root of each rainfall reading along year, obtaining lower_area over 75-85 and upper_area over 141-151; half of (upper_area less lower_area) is 11.4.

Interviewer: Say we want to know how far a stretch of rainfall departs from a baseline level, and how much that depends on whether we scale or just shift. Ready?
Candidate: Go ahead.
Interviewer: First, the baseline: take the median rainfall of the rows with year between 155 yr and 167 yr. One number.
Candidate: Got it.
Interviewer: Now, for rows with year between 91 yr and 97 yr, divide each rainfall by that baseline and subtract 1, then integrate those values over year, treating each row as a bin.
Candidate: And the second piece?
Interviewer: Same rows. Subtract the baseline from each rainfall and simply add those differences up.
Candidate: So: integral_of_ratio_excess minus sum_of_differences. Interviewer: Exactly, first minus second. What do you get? 368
